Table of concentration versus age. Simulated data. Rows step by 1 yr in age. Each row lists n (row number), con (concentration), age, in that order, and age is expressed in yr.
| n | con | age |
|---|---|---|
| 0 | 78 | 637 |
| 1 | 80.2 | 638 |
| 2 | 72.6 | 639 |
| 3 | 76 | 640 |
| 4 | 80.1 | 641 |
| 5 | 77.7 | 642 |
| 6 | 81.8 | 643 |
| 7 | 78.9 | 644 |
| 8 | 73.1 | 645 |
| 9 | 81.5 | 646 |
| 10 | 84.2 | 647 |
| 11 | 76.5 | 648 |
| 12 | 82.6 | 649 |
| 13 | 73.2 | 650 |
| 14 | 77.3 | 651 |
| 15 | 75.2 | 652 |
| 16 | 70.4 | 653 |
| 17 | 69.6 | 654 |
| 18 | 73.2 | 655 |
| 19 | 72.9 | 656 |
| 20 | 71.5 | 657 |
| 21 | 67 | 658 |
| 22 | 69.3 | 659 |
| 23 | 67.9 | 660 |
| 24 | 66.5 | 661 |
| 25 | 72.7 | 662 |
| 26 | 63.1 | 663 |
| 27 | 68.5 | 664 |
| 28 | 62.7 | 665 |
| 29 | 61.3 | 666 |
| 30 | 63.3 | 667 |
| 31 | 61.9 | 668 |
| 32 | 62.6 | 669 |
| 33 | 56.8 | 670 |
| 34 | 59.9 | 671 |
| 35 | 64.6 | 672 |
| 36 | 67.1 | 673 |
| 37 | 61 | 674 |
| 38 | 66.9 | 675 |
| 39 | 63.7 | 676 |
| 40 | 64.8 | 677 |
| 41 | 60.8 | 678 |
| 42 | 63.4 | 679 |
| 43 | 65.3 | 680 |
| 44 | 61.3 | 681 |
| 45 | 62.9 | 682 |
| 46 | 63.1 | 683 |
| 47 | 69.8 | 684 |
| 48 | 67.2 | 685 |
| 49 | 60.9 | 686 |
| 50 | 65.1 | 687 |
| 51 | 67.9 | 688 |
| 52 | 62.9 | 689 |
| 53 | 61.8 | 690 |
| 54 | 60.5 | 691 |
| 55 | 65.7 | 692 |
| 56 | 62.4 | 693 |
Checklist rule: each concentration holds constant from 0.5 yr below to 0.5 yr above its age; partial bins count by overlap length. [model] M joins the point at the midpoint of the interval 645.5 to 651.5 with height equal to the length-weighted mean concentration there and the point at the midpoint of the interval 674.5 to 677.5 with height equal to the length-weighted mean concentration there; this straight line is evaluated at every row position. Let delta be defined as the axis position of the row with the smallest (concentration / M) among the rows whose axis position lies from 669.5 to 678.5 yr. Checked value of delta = 670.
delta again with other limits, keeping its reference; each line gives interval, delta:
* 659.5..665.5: 663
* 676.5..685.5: 678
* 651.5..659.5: 658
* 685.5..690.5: 686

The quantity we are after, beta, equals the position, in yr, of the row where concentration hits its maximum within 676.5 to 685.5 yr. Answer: 684 yr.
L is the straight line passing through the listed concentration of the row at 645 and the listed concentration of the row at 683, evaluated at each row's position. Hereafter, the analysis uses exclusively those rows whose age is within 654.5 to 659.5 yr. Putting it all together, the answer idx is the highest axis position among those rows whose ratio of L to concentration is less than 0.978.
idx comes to 656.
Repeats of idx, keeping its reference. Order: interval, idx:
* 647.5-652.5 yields 652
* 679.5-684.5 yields 684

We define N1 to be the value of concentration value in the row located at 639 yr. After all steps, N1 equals 72.6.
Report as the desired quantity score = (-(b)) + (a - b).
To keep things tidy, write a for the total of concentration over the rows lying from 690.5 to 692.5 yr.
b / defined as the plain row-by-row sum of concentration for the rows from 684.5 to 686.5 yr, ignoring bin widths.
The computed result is -130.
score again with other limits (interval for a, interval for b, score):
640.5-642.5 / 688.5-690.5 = -92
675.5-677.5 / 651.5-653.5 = -163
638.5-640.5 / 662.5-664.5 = -115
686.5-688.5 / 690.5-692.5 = -119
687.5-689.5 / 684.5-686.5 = -125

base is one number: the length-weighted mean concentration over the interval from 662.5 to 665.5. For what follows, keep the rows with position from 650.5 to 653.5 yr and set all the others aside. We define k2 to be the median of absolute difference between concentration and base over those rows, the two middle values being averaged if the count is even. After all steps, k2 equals 10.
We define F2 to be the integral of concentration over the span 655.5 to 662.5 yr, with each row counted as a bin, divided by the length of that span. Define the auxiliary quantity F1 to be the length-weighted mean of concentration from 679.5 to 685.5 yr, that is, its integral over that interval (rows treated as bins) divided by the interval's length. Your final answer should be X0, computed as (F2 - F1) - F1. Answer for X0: -60.2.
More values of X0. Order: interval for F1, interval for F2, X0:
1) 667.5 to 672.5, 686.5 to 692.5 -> -58.3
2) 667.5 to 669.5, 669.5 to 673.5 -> -62.4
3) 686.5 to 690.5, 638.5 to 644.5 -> -51.0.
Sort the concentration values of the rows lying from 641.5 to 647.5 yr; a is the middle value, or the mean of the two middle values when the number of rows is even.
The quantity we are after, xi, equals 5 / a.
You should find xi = 0.062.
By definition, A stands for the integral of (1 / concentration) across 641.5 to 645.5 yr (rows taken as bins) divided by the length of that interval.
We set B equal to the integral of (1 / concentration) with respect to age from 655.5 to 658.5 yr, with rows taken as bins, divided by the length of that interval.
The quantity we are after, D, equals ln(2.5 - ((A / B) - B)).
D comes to 0.48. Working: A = 0.0129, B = 0.0142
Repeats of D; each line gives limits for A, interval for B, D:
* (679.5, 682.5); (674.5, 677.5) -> 0.39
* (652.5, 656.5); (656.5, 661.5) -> 0.44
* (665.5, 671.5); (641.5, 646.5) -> 0.20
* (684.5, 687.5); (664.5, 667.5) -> 0.44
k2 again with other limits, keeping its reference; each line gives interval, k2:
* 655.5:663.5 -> 4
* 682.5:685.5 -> 2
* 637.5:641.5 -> 13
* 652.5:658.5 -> 6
